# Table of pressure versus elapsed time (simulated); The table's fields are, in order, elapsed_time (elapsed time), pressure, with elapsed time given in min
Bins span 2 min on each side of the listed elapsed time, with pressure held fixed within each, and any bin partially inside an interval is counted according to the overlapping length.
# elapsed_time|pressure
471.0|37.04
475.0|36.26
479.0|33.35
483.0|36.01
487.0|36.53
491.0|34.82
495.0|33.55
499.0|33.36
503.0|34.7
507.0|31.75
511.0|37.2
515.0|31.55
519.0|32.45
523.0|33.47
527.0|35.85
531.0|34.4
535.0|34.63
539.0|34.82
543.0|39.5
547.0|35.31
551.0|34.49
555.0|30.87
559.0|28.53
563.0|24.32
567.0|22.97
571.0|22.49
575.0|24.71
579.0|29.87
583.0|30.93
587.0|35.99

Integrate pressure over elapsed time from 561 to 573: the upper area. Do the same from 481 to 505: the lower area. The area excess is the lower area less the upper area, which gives 557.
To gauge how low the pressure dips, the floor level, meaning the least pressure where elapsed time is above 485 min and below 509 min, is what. 31.75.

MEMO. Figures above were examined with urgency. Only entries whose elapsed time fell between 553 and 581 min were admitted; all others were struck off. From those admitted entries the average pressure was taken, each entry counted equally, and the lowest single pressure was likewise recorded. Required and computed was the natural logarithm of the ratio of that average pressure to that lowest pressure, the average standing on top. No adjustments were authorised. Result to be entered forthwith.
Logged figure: 0.155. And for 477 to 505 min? 0.037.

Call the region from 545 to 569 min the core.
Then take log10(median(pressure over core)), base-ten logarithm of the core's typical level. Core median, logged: 1.47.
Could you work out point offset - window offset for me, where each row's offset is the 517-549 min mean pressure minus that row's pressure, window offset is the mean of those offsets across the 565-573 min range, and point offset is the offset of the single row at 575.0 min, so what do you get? -2.0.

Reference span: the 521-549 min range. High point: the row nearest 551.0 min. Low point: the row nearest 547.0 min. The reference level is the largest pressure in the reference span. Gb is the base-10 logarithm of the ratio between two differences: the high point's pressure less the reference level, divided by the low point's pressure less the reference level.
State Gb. 0.08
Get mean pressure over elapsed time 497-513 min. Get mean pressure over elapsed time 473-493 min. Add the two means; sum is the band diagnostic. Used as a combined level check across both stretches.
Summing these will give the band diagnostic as 70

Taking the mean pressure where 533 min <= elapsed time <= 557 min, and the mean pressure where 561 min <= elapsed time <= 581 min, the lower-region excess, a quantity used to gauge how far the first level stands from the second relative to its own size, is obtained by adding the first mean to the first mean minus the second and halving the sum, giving 22.5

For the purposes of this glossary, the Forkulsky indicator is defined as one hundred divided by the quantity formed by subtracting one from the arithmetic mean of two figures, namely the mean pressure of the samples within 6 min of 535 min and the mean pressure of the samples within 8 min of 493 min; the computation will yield 2.98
